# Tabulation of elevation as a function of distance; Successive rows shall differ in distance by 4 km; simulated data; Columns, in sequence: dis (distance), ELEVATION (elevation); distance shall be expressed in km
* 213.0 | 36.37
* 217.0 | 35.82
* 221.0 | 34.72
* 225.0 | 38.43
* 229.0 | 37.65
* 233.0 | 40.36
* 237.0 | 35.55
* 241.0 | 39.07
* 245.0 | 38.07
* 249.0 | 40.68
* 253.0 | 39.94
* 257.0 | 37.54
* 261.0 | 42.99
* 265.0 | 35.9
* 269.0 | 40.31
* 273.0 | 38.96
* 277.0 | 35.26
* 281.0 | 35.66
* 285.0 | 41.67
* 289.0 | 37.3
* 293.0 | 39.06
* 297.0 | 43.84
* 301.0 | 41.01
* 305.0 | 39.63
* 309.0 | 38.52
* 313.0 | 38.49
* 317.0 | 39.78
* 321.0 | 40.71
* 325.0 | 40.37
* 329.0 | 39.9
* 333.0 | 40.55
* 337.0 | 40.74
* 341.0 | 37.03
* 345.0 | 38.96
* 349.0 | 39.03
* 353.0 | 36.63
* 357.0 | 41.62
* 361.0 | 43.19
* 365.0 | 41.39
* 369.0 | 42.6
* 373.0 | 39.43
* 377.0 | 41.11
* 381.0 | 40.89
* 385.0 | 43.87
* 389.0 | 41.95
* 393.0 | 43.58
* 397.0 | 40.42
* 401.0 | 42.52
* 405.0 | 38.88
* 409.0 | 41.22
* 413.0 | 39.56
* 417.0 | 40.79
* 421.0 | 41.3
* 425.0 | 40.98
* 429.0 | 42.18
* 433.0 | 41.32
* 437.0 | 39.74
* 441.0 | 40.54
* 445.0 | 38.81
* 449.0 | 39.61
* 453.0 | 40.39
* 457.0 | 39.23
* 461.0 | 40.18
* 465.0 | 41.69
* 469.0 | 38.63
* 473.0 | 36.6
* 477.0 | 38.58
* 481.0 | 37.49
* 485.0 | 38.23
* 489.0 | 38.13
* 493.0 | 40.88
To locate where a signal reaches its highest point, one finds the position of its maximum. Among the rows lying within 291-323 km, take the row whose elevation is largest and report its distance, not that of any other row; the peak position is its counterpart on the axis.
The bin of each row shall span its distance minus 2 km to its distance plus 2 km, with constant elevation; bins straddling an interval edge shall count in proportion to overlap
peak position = 297.0 km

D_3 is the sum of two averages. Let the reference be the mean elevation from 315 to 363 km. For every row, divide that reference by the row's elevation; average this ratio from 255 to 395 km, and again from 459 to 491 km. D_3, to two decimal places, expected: 2.03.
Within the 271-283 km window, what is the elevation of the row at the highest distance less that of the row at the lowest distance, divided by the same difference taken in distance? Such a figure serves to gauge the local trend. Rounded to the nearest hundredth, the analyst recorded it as -0.41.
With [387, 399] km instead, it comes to -0.19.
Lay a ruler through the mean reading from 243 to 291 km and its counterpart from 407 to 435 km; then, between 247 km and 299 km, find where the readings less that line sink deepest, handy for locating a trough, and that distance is 277.0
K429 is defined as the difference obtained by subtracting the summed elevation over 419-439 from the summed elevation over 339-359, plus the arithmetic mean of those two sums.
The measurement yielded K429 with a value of 187.1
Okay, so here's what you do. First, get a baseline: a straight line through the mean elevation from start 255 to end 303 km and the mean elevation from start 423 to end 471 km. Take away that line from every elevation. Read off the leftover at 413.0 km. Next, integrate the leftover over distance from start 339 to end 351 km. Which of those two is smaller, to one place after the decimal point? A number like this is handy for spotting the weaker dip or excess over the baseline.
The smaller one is -14.8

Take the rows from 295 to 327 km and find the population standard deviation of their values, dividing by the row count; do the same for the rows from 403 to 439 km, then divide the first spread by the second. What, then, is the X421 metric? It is 1.6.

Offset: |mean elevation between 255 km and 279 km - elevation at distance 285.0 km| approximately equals 3.2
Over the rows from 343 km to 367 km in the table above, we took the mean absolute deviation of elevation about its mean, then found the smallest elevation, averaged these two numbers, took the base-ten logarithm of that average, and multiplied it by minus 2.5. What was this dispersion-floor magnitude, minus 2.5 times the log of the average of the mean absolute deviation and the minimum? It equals -3.21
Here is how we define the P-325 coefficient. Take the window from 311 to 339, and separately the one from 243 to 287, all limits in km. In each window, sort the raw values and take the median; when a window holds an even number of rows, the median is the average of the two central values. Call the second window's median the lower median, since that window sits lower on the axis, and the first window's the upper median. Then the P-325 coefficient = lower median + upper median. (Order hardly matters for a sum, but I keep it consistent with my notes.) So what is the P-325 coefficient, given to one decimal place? 79.3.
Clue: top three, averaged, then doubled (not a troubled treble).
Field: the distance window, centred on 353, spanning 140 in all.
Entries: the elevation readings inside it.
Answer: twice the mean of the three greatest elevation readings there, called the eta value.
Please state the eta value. 87.5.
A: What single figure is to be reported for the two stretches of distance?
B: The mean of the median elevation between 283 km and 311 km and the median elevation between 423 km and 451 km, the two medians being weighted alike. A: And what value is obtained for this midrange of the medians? 40.1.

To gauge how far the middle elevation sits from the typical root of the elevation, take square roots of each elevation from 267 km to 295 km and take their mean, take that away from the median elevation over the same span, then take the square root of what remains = 5.72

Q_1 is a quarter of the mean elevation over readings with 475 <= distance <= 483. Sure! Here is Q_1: 9.5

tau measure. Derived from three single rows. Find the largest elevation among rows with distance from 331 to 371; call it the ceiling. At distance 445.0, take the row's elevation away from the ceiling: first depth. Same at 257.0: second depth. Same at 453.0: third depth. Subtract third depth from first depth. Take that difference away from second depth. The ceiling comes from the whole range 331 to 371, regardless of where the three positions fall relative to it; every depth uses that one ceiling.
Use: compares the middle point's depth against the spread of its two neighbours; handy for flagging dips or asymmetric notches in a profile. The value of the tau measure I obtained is 4.1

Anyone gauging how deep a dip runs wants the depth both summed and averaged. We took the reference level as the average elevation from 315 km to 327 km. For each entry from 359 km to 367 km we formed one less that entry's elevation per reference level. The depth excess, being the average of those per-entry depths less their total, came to 0.050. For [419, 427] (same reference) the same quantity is 0.021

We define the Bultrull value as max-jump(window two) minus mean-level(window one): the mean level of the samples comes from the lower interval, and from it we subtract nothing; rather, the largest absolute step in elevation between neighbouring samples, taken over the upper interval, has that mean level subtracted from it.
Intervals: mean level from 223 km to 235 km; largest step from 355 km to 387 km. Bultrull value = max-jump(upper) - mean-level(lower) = -35.6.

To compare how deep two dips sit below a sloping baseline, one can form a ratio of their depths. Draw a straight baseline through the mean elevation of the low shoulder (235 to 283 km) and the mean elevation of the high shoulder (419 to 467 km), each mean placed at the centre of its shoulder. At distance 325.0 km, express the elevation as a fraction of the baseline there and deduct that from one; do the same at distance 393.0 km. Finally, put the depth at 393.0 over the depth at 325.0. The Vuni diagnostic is 2.8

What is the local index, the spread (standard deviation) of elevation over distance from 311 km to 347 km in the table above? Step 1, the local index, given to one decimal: 1.2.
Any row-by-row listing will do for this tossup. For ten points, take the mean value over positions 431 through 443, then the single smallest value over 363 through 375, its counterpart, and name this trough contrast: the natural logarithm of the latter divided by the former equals -0.028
